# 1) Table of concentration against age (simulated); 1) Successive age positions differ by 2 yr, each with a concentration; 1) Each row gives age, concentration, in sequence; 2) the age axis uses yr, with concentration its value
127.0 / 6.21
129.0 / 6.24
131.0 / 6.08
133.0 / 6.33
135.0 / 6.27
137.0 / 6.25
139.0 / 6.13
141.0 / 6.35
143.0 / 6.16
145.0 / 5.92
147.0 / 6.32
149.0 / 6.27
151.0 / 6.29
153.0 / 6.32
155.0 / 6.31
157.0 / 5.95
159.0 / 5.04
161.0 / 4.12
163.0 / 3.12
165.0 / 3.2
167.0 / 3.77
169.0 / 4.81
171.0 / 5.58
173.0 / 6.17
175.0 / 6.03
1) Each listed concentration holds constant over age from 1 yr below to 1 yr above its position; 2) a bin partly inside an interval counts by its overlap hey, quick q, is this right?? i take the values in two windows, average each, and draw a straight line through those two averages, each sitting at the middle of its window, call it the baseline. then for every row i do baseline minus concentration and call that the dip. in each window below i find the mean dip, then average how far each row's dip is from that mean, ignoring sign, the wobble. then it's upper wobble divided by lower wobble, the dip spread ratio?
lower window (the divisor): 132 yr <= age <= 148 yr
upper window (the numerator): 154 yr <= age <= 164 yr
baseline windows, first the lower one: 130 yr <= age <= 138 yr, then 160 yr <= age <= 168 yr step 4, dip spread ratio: 2.5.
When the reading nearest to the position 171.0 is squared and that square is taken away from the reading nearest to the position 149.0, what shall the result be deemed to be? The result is -25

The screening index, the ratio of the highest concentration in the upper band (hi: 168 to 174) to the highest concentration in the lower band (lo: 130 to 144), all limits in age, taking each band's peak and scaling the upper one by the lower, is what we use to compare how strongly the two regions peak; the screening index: 0.972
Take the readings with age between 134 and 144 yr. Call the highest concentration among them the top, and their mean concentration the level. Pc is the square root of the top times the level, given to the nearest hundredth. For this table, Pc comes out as 6.29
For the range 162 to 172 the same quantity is 4.78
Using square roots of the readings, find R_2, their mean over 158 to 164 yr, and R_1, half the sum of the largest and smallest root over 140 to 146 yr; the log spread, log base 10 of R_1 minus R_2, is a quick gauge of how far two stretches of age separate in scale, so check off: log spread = -0.33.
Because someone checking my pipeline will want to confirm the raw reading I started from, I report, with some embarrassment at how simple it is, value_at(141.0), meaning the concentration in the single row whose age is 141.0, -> 6.35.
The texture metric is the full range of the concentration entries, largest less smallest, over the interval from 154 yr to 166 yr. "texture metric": 3.2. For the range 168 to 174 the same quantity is 1.4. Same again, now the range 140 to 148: 0.4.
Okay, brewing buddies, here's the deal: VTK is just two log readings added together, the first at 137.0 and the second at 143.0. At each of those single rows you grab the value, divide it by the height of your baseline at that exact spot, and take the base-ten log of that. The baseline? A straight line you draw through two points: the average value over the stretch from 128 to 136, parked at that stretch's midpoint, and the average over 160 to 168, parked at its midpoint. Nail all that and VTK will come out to 0.10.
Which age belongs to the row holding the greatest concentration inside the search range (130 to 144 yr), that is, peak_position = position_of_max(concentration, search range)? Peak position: 141.0 yr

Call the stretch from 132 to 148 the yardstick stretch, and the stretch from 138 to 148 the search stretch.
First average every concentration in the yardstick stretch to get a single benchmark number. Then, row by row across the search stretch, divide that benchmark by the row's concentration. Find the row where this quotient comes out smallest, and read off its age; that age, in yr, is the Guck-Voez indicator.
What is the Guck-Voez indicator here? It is 141.0 yr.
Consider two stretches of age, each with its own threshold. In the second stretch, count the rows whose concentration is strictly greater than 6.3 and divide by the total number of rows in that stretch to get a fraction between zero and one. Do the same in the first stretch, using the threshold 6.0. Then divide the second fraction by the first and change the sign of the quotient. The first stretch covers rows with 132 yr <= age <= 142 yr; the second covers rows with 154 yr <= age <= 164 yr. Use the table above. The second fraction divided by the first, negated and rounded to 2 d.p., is -0.20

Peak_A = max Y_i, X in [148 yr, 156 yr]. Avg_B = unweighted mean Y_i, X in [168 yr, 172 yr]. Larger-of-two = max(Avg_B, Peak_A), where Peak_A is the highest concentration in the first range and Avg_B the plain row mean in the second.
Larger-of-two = 6.32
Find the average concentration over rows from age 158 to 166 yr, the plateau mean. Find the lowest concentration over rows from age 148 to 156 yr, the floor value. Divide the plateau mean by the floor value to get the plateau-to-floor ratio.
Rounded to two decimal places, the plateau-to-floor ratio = 0.62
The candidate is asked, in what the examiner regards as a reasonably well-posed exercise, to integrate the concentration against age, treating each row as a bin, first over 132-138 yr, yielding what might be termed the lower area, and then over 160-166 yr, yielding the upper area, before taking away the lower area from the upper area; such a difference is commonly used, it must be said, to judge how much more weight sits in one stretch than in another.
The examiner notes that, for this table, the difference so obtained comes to -17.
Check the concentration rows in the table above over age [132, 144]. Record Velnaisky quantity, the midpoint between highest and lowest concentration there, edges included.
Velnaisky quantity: 6.24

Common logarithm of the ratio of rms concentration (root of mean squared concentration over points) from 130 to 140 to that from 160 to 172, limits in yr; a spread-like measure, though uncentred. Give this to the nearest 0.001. 0.171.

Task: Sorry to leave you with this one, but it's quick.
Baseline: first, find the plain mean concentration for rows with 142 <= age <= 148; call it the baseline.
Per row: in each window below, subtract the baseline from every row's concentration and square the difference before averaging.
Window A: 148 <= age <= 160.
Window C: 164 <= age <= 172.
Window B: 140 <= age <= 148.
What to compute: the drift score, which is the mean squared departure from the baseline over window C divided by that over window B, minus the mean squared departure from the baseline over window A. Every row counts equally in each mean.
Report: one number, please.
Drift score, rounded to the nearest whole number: 127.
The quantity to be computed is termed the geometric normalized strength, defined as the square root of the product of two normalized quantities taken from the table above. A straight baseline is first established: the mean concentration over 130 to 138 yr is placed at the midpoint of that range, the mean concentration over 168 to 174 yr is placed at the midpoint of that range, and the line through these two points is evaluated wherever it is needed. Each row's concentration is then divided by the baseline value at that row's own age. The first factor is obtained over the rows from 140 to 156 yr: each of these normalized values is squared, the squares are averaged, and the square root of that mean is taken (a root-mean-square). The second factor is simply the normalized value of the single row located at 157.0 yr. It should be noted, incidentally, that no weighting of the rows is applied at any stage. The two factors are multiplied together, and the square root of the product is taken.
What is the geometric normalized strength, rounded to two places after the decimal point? 1.04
